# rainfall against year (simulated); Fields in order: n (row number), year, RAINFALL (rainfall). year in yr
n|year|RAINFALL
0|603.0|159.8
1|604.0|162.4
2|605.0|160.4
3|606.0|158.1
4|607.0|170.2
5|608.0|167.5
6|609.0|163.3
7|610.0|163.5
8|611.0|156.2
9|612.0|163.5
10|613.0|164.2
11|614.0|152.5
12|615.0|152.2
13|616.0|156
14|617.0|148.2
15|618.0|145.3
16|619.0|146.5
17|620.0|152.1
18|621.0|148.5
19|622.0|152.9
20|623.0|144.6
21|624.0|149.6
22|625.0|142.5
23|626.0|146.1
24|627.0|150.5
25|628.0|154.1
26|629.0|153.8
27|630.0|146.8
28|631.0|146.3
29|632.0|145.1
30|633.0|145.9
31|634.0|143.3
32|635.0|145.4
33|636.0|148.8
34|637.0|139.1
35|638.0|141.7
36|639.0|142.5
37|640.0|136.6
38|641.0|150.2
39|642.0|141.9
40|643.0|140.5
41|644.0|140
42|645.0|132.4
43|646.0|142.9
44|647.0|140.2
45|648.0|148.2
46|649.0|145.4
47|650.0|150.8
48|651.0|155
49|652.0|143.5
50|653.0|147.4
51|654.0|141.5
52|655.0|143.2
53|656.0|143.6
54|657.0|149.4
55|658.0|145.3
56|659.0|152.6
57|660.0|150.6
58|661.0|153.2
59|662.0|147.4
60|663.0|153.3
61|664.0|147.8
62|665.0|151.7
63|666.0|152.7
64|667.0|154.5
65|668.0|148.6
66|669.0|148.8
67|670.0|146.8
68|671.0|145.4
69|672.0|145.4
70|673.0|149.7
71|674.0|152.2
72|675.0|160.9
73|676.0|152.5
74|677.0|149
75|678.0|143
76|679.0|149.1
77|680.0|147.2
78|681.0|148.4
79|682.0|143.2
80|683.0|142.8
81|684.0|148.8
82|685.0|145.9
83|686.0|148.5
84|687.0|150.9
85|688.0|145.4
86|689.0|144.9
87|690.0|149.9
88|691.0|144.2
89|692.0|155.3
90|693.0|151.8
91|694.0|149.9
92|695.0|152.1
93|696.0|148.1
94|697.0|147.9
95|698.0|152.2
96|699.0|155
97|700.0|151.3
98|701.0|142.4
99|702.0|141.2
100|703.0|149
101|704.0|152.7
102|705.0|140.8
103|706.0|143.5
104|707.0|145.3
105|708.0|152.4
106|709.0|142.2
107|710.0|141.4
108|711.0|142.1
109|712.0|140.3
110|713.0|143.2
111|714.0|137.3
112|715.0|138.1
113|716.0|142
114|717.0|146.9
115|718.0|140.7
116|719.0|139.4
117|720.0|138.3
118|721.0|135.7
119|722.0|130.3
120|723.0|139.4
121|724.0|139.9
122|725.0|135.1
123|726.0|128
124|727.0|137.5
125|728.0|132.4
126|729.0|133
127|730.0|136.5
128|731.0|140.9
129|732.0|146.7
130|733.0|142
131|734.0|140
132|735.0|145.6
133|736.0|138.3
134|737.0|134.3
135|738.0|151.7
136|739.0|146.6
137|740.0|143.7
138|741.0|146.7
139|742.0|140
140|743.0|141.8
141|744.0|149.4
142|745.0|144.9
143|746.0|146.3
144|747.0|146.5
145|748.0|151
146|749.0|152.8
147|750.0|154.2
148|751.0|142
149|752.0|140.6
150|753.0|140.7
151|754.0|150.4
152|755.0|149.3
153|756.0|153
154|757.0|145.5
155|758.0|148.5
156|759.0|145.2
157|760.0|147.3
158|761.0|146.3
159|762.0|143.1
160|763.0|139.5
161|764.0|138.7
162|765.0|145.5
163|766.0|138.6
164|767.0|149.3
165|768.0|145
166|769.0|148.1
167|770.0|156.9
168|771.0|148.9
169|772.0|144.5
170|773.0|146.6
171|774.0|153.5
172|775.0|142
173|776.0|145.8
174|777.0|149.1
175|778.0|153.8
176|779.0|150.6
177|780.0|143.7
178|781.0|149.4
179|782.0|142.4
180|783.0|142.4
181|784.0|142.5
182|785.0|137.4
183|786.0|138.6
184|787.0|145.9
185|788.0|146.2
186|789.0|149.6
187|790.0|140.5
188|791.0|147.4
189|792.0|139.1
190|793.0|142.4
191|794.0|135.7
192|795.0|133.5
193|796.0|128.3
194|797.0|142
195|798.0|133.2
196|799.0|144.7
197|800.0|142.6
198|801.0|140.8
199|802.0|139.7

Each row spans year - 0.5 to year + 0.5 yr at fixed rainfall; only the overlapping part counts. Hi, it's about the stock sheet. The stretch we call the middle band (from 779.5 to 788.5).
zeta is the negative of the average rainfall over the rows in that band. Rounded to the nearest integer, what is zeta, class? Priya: -143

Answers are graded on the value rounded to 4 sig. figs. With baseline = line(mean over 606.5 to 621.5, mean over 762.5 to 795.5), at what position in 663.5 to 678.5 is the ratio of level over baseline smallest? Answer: 678.0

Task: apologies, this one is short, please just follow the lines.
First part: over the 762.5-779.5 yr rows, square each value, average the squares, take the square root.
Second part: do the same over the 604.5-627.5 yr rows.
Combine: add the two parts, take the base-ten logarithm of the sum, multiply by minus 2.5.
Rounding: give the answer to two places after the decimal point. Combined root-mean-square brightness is -6.20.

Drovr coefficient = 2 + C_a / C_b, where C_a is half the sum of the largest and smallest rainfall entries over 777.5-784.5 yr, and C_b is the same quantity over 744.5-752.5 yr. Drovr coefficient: 3.00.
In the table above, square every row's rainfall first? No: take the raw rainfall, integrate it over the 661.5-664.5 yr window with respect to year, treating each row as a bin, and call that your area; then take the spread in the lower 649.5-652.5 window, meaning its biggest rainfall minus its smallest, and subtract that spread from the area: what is 437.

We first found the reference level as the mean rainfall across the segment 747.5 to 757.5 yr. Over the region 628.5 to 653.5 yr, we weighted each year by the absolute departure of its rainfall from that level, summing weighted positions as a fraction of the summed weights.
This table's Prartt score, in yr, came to 641.7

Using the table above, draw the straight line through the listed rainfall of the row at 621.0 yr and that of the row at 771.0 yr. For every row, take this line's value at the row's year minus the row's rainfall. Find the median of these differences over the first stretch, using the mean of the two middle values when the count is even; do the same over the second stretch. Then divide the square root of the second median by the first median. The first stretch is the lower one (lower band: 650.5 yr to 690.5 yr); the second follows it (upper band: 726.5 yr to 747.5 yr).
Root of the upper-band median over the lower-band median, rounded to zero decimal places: 26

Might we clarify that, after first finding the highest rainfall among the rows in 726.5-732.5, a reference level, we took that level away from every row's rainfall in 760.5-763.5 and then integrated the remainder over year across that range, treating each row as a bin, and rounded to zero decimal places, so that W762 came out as -11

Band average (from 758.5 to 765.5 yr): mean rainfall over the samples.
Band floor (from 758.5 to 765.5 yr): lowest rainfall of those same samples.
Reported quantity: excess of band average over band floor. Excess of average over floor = 5.0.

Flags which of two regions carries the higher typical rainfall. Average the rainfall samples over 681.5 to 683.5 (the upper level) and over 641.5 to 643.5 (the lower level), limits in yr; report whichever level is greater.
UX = 143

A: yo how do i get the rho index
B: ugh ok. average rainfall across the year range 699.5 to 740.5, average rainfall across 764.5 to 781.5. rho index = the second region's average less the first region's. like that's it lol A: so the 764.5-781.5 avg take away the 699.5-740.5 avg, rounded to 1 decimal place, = 6.6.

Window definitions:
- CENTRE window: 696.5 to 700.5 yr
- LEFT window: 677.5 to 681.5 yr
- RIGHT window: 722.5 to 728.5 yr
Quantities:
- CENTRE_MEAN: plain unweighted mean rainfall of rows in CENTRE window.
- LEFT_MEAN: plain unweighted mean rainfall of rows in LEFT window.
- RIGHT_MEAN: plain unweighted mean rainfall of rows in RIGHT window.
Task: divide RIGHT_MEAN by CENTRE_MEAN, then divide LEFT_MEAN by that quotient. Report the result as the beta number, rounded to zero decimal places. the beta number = 165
